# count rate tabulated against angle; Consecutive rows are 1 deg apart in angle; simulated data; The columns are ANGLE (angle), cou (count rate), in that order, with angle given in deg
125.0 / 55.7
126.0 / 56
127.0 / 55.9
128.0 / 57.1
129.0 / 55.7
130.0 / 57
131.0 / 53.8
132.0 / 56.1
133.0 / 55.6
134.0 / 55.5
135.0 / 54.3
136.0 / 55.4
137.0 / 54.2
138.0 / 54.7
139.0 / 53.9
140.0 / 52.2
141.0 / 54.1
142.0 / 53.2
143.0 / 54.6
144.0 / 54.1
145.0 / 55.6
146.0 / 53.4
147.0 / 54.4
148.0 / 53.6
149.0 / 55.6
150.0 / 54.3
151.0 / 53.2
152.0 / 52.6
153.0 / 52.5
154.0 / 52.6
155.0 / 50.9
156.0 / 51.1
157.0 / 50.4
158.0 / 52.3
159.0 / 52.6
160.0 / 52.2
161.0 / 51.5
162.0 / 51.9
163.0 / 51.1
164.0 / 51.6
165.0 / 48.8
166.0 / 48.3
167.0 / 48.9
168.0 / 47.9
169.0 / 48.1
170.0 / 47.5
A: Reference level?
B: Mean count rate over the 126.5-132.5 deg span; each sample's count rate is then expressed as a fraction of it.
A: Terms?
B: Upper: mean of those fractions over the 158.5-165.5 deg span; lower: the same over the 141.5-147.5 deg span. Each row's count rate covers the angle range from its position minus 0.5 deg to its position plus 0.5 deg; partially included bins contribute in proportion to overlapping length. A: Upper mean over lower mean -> 0.948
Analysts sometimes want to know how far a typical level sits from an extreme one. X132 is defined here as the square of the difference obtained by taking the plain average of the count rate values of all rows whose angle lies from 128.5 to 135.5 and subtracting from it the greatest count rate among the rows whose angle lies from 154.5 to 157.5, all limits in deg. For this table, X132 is 18.7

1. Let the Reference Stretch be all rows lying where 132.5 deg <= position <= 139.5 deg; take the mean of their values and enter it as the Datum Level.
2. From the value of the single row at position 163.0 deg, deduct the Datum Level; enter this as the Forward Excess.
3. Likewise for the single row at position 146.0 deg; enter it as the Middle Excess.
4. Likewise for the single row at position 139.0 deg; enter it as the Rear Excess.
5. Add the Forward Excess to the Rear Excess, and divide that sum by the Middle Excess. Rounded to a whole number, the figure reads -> 3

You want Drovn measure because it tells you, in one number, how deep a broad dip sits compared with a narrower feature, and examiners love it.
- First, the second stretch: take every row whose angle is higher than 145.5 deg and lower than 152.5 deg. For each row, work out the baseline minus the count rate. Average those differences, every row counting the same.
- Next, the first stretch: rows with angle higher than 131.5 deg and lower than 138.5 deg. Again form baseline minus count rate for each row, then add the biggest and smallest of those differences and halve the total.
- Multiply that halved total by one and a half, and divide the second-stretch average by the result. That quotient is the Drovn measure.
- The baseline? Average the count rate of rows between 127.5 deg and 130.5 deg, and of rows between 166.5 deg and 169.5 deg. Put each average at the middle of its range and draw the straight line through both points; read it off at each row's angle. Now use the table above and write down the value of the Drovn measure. -2.8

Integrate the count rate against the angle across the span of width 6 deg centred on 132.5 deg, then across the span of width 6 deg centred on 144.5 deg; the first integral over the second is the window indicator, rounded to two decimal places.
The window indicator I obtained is 1.02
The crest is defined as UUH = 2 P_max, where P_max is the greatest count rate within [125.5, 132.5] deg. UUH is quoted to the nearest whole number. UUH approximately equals 114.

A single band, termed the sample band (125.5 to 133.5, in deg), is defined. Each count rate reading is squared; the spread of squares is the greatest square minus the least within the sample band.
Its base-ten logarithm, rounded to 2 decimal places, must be 2.56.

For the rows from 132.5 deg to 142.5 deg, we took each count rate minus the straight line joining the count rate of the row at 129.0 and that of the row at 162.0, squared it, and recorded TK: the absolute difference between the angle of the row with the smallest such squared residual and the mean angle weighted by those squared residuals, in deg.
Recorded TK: 1.4 deg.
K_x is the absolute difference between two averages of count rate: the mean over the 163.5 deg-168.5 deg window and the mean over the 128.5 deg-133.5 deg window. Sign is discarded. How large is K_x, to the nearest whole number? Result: 7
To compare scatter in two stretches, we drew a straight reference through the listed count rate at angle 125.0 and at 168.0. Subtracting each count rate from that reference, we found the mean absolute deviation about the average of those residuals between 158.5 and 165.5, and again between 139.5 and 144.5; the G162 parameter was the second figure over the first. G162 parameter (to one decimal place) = 1.4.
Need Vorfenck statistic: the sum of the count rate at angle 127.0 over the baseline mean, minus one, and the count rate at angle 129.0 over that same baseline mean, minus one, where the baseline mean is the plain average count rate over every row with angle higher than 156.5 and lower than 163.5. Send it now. 0.16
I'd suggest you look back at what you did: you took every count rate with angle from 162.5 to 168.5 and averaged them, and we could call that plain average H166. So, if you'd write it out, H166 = 49.4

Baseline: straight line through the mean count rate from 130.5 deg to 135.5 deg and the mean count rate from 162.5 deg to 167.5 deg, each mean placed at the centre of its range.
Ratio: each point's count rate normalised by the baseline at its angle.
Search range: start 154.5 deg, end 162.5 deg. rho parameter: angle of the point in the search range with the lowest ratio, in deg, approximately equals 157.0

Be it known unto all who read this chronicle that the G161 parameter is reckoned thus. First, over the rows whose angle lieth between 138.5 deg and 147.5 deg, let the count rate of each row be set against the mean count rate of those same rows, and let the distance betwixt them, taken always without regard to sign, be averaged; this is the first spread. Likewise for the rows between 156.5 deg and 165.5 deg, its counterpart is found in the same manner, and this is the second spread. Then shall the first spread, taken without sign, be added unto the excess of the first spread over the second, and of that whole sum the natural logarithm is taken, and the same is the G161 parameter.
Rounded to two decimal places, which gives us -0.66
